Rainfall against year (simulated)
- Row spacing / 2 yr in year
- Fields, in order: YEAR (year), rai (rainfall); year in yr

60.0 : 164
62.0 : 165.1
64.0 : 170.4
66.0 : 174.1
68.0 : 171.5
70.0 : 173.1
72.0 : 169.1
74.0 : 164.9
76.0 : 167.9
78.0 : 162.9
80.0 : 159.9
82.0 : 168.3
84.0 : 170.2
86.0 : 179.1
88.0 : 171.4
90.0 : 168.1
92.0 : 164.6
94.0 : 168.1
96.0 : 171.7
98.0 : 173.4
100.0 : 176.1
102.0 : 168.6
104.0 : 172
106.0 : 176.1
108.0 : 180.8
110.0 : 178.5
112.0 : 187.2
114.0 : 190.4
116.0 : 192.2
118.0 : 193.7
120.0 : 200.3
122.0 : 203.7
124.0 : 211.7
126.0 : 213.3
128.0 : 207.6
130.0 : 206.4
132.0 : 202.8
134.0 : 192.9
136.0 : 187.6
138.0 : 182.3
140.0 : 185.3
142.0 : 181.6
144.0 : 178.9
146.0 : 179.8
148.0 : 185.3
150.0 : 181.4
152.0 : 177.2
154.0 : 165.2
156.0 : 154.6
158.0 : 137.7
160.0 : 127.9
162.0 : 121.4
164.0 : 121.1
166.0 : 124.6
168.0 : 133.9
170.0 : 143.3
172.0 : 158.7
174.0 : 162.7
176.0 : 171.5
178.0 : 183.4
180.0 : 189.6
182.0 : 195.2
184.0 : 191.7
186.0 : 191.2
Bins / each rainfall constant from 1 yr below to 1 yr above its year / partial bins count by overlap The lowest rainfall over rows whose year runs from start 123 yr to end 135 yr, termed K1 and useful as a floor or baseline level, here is 192.9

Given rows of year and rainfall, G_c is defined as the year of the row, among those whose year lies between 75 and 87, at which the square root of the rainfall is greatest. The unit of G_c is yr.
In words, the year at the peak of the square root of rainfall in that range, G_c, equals 86.0 yr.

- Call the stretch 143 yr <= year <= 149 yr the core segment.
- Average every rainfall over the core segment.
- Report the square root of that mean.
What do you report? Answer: 13.47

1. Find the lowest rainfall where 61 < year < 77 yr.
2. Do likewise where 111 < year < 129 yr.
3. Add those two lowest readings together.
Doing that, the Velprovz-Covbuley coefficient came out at 352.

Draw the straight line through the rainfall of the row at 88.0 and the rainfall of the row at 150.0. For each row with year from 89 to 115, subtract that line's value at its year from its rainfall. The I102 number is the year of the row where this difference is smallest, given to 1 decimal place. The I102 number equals 92.0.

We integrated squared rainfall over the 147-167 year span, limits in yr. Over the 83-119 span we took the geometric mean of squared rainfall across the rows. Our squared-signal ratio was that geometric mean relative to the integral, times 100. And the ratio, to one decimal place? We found 6.8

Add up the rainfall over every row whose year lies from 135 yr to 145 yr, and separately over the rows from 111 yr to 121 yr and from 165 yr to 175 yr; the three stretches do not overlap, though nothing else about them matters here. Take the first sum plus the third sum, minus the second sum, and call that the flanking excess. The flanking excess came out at 675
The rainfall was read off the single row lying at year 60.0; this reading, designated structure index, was 164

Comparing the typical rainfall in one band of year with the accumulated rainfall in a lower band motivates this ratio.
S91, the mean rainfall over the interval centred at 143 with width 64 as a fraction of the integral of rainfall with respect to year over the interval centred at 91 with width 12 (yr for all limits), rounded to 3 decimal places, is 0.085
